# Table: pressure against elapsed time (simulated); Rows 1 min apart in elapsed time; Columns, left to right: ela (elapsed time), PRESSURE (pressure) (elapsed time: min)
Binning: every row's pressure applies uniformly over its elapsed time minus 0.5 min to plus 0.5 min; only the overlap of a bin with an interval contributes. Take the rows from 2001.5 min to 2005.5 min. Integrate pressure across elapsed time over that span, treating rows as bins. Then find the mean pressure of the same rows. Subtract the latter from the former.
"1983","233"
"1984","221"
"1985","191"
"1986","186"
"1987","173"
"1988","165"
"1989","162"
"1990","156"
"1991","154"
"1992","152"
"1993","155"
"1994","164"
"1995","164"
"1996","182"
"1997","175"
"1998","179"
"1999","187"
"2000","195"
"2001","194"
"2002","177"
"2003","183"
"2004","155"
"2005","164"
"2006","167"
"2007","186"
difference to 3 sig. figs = 509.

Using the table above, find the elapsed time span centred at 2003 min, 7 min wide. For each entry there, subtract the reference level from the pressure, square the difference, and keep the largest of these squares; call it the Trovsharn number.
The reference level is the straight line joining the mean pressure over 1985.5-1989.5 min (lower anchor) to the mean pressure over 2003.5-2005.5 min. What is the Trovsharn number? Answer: 1045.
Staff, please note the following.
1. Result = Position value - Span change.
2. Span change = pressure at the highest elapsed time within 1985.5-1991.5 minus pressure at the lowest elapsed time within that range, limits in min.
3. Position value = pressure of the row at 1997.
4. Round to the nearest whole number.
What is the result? 207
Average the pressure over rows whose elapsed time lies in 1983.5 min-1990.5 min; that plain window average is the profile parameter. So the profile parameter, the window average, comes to 179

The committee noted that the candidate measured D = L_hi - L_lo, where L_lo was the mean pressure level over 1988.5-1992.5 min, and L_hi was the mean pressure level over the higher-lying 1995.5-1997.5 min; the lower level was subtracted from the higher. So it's 22.5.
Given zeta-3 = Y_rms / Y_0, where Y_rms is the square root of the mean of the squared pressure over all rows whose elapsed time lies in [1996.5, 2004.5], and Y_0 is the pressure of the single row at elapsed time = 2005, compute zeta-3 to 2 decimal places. 1.10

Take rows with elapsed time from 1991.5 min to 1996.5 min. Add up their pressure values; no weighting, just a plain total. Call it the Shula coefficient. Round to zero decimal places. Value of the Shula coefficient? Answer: 817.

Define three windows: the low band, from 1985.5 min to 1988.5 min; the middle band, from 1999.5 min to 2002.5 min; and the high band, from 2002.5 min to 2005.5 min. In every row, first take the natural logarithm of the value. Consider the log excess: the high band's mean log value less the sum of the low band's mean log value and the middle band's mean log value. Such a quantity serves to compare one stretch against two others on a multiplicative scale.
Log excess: -5.28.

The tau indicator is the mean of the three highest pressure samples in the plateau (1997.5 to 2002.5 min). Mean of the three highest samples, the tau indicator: 192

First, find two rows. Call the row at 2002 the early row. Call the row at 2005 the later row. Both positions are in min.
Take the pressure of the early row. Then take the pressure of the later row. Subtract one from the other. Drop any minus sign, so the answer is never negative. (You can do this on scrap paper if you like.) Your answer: 13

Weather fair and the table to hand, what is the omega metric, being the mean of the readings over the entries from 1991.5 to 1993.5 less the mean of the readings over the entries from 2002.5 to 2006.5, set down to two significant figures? -14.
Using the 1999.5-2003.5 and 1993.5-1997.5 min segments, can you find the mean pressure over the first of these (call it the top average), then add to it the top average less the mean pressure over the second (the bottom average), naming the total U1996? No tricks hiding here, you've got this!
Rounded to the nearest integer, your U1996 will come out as 203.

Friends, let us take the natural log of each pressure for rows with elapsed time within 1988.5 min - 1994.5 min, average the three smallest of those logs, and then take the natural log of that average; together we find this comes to 1.62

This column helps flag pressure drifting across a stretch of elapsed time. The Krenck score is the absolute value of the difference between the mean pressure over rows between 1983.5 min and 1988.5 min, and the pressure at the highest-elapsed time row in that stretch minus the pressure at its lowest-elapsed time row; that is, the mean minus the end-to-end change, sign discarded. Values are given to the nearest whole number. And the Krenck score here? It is 243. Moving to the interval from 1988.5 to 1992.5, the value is 166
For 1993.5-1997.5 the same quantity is 160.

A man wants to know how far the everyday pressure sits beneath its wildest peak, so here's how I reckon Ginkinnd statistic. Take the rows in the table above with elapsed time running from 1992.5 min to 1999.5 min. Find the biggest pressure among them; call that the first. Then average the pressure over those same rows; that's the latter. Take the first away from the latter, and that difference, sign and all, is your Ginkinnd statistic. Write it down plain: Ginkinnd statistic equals -15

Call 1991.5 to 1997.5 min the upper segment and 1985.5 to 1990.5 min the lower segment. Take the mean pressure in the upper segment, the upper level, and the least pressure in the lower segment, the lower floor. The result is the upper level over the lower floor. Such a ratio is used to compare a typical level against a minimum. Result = 1.06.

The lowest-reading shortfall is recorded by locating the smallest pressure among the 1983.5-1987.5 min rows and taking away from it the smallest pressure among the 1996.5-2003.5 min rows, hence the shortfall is -2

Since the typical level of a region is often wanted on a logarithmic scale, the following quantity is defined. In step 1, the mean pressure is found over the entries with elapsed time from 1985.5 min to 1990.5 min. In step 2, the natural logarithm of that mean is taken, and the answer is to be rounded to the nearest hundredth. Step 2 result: 5.13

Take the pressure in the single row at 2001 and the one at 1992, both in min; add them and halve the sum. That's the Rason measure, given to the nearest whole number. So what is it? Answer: 173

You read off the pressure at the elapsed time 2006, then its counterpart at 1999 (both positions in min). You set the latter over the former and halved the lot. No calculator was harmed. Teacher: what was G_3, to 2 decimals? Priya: 0.56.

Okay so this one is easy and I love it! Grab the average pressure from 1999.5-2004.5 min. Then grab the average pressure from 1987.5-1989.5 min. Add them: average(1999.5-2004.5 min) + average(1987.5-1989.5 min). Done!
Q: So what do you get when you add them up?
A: 344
